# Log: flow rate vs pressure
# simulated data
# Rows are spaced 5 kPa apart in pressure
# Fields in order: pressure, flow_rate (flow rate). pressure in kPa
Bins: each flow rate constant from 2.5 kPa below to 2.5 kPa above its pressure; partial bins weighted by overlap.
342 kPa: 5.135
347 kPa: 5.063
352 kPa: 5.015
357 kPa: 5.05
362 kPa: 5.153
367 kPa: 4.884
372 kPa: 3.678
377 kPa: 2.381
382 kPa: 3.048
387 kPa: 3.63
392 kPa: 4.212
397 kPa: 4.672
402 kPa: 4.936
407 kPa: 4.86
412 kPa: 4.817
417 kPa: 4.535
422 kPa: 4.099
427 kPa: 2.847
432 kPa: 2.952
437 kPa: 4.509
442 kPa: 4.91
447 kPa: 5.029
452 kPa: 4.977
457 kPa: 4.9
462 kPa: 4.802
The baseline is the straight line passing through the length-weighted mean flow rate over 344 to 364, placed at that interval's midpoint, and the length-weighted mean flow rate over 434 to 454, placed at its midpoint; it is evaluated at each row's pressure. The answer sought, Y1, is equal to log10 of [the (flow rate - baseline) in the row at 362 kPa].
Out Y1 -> -1.0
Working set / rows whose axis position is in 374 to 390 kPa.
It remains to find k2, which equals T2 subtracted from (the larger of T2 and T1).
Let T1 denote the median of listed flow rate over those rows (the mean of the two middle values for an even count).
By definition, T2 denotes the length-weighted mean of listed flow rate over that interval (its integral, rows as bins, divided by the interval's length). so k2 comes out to 0.00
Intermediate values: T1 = 3.0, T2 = 3.08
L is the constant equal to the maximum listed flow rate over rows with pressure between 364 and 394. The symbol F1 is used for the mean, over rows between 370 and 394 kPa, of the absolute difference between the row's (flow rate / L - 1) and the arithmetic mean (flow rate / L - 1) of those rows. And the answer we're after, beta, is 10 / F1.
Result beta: 90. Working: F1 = 0.11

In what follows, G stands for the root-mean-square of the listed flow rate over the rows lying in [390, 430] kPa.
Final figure 4.4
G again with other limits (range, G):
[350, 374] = 4.8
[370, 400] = 3.7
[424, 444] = 3.9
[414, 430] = 3.9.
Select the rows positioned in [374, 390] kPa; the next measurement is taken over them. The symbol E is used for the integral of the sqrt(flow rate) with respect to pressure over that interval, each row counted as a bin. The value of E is 28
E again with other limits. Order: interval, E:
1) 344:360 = 36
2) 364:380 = 30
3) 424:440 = 30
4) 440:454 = 31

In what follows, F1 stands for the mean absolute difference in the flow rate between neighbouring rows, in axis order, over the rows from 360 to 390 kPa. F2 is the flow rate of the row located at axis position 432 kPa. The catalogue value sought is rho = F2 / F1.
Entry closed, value 3.7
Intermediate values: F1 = 0.80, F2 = 2.952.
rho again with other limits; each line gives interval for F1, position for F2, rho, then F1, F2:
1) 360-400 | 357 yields 7.0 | 0.72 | 5.05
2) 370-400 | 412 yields 6.7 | 0.72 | 4.817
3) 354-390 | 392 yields 6.1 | 0.69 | 4.212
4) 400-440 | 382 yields 5.7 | 0.54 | 3.048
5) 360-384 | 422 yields 4.8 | 0.86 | 4.099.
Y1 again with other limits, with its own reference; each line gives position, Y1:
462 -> -1.3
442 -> -1.0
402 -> -2.1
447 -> -0.6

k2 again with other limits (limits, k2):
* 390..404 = 0.06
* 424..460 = 0.59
